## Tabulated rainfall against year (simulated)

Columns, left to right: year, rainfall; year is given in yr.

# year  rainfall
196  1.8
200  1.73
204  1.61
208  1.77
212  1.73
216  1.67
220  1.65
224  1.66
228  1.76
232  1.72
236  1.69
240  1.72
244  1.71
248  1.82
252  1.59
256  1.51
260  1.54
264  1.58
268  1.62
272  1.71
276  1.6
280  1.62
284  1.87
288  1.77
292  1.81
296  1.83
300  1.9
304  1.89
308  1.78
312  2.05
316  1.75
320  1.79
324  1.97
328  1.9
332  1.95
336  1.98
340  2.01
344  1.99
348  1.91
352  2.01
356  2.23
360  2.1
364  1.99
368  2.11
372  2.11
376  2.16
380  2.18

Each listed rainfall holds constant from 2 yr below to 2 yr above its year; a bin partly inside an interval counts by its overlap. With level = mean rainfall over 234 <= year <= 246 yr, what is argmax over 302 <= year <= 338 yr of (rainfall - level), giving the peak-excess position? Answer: 312 yr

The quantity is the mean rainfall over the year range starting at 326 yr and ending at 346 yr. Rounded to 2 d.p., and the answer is 1.97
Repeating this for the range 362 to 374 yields 2.07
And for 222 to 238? 1.71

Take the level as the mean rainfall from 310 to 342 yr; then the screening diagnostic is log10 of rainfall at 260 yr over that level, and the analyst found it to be -0.10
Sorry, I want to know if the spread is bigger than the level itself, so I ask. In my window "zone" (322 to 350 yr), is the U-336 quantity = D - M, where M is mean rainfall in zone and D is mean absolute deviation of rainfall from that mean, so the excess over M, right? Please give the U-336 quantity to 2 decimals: -1.93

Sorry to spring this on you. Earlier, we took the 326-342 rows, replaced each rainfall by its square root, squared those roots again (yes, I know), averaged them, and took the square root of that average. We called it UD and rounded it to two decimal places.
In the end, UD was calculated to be 1.40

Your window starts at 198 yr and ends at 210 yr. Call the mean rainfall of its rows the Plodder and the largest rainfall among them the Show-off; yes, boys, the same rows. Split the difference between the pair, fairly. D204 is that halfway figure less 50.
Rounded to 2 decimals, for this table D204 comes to -48.26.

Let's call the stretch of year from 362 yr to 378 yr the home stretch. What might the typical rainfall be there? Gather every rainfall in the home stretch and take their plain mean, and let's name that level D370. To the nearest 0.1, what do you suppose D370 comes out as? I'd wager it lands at 2.1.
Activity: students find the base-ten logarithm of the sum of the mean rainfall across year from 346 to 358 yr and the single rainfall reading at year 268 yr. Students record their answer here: 0.565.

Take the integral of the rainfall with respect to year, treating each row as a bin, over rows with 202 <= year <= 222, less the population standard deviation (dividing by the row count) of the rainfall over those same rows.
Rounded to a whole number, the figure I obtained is 34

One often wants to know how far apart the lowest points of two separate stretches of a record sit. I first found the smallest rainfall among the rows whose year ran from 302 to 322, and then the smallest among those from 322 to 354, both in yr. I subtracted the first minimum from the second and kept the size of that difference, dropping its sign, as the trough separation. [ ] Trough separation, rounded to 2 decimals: 0.15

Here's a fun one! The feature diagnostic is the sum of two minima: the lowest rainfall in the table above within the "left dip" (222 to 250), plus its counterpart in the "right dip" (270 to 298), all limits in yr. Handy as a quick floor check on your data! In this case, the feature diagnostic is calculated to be 3.26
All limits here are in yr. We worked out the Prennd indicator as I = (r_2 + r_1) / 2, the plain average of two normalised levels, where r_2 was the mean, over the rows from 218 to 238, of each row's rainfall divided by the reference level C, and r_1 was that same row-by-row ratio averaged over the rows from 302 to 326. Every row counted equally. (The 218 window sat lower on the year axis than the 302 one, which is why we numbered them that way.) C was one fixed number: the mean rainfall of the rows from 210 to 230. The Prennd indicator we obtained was 1.053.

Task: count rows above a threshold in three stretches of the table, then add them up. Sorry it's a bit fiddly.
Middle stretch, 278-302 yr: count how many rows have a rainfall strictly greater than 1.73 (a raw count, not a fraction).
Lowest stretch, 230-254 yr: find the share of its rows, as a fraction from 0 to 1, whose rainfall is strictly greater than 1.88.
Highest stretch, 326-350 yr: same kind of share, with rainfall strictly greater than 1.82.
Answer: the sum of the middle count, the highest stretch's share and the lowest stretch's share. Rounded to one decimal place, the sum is 6.0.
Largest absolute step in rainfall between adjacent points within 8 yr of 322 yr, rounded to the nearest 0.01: 0.18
